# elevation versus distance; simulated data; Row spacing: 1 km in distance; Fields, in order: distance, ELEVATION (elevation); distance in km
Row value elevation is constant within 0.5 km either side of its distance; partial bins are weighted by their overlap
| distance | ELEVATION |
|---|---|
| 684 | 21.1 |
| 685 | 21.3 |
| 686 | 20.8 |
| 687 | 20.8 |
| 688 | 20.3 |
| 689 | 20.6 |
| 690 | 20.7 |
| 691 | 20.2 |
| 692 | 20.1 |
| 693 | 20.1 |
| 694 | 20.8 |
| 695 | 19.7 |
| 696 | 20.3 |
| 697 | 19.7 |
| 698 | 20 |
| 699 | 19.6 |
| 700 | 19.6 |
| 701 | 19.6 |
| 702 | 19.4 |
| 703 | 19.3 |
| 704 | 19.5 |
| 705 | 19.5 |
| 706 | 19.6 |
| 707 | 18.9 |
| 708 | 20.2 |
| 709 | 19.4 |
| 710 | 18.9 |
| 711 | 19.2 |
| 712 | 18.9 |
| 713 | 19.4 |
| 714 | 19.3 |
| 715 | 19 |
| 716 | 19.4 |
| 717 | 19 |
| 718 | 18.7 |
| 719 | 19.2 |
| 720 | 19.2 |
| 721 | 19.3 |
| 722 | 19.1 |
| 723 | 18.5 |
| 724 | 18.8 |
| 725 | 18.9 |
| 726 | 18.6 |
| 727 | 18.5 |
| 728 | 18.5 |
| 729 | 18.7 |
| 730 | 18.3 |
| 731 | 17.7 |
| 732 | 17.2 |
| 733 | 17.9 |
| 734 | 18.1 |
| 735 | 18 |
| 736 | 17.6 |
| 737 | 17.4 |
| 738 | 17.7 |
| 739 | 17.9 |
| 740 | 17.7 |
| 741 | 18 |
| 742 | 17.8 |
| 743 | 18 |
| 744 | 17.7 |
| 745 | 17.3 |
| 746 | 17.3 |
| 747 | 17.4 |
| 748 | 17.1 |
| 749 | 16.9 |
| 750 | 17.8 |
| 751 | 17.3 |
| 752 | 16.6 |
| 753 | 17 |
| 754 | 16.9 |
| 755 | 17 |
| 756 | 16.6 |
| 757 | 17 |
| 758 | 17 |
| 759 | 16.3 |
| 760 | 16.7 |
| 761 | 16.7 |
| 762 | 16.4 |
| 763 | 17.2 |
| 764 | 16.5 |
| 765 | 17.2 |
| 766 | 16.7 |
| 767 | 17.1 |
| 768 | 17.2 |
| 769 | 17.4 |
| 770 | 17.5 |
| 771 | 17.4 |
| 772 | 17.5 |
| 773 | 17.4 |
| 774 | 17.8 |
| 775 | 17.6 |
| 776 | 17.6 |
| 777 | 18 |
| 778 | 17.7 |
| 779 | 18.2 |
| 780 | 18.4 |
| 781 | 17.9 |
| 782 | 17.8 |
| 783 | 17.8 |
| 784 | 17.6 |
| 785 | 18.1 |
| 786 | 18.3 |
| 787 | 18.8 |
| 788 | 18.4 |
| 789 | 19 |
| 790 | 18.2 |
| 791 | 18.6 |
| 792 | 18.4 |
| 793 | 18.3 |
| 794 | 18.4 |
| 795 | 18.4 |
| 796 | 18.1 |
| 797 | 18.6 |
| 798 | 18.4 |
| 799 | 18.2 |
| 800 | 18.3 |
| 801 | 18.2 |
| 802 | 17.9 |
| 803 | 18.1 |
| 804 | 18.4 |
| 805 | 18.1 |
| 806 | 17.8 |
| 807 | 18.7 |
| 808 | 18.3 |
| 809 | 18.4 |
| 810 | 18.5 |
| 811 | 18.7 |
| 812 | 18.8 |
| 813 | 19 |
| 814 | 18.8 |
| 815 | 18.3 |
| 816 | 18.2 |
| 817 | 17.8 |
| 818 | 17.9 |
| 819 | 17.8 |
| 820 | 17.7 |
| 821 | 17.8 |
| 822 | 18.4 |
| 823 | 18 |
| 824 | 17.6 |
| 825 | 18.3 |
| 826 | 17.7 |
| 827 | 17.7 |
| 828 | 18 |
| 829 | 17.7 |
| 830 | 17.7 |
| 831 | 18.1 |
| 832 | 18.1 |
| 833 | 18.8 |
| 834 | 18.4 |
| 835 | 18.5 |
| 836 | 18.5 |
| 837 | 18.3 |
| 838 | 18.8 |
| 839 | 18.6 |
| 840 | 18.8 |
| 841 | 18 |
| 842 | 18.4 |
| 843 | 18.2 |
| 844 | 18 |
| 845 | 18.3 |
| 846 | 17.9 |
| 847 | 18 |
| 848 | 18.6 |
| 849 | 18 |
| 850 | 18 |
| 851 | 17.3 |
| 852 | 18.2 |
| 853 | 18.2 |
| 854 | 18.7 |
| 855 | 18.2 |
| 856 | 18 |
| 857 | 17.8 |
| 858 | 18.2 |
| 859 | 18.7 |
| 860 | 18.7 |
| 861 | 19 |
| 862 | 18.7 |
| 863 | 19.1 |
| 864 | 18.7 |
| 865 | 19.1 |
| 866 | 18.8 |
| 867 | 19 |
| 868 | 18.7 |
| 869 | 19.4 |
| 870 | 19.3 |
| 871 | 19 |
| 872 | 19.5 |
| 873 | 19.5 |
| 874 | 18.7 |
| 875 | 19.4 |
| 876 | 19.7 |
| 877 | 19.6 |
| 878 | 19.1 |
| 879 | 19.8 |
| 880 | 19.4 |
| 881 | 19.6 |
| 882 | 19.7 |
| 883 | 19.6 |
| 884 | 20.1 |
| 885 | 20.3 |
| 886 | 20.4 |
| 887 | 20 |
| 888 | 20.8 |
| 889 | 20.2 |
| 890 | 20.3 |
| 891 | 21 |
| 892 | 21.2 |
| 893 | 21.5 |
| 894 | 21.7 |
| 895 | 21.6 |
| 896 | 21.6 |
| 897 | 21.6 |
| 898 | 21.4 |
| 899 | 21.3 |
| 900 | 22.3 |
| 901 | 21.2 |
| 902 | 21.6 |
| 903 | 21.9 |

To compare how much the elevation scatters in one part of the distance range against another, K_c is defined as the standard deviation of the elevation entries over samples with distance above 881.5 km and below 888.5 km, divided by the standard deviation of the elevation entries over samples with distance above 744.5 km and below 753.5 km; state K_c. 1.2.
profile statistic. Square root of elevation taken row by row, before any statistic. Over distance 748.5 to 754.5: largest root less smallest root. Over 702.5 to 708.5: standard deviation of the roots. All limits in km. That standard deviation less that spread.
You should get -0.10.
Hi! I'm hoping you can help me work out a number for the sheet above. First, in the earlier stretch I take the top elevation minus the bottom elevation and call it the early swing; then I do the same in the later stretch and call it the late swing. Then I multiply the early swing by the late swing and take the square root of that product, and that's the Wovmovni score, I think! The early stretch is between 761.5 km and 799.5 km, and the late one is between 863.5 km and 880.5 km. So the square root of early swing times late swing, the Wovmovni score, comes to 1.7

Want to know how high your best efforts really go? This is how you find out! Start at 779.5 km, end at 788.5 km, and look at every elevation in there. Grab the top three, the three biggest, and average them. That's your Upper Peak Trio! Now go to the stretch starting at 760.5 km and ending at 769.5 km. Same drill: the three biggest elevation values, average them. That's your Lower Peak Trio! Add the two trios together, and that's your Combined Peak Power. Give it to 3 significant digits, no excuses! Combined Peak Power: 35.8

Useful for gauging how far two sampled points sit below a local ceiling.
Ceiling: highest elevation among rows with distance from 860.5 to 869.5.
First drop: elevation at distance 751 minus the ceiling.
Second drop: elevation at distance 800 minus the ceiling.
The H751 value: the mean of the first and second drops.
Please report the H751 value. -1.6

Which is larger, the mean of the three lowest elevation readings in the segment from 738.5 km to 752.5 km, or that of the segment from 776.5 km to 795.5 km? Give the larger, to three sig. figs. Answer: 17.7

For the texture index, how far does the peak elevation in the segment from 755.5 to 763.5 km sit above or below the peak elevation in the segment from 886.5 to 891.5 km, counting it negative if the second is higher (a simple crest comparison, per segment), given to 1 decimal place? -3.8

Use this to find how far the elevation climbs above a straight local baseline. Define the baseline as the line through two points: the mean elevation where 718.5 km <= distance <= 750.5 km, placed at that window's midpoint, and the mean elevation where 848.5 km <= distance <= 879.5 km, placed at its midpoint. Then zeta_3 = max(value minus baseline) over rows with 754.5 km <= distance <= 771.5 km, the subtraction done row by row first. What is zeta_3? -0.8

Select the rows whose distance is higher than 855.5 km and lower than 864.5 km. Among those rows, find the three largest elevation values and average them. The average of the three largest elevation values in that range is 18.9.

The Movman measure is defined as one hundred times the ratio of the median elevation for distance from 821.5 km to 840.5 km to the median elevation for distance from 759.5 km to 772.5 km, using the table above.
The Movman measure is 106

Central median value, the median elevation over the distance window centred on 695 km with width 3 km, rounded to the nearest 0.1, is 20.3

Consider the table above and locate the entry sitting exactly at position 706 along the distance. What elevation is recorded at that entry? 19.6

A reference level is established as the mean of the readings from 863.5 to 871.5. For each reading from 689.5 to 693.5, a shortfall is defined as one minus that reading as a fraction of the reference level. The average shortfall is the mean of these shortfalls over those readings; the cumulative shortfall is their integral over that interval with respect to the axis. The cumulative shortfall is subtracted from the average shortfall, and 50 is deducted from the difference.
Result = -49.8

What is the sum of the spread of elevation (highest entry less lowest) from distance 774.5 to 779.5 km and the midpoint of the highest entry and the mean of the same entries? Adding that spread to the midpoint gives 18.6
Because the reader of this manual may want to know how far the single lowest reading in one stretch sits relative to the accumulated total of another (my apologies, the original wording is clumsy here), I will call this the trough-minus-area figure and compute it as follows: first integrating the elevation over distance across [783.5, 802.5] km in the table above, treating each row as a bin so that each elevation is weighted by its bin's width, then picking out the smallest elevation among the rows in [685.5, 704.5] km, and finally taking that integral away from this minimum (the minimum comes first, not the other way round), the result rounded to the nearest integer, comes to -329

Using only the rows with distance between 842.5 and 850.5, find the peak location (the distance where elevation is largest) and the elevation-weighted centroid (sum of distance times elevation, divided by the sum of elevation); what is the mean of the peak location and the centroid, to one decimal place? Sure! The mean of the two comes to 847.2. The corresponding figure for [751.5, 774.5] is 768.6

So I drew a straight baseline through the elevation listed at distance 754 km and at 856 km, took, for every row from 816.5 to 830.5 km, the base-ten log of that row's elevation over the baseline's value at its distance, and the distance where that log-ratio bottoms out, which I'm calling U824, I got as 824 km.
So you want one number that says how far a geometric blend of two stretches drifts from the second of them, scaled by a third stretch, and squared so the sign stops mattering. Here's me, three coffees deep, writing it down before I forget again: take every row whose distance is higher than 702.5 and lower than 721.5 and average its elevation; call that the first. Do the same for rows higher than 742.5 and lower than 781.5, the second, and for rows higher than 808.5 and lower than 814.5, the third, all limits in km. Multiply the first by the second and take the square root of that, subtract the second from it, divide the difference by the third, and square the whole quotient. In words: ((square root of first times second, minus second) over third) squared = 0.0027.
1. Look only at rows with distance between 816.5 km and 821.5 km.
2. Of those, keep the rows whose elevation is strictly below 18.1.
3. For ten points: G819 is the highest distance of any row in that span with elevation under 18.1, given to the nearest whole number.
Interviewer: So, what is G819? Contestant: 821 km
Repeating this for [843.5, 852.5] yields 851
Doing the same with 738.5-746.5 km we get 746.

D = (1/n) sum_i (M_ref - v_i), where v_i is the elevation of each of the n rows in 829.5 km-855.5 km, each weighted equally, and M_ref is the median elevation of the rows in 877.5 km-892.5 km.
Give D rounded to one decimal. 1.8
